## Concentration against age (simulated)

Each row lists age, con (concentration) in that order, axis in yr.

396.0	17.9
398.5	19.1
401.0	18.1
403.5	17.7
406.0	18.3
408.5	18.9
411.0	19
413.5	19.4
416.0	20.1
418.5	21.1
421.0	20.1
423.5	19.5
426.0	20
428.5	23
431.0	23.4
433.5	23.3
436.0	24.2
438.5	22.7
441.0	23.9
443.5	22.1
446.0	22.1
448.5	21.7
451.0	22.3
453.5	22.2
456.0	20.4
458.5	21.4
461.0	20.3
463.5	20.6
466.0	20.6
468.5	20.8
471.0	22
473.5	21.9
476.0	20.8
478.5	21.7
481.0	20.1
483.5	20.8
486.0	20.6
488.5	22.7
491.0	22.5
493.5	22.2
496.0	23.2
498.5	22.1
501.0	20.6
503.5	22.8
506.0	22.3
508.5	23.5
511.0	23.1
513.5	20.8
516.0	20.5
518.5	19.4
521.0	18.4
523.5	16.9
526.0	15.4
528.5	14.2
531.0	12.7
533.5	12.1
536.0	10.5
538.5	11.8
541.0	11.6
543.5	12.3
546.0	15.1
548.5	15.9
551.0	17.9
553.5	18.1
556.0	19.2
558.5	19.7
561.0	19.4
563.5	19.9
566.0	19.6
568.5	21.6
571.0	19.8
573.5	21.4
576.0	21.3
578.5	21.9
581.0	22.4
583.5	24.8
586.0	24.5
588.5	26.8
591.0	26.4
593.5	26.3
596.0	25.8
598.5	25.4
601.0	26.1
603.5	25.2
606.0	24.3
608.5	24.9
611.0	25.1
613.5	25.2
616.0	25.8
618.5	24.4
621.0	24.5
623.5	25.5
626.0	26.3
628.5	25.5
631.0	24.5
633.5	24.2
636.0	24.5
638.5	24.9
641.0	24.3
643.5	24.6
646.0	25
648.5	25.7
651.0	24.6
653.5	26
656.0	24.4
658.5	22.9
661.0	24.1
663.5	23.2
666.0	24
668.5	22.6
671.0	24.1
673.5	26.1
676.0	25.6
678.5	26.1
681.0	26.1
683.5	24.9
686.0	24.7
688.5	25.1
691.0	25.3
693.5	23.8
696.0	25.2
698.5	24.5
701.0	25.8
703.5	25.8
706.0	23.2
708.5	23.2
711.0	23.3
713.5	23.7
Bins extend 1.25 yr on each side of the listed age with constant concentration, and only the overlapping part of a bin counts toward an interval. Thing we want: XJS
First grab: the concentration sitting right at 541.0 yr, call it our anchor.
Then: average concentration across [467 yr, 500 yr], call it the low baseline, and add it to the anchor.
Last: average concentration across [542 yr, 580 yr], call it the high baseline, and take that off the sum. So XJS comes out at 14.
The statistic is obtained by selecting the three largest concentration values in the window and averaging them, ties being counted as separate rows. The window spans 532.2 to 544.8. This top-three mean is 12.1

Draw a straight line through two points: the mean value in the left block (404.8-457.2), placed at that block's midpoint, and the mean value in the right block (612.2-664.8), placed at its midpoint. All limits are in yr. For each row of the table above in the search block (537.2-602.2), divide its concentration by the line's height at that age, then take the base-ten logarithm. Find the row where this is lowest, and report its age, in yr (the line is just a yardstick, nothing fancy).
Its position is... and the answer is 541.0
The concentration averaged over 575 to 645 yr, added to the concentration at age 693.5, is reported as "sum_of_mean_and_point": 48.6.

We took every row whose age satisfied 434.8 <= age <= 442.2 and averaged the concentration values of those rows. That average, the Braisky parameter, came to 23.6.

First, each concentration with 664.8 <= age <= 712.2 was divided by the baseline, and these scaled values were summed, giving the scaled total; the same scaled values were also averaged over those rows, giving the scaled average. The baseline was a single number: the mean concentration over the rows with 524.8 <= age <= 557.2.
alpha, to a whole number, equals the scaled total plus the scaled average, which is 34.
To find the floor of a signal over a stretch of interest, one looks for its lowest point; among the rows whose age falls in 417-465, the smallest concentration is 19.5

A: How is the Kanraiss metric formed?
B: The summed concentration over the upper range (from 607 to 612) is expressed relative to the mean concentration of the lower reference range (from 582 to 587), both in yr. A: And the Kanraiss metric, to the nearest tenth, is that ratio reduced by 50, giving -48.0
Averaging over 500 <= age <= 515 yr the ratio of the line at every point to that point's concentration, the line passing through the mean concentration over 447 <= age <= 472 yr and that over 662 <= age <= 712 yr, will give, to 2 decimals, 0.99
